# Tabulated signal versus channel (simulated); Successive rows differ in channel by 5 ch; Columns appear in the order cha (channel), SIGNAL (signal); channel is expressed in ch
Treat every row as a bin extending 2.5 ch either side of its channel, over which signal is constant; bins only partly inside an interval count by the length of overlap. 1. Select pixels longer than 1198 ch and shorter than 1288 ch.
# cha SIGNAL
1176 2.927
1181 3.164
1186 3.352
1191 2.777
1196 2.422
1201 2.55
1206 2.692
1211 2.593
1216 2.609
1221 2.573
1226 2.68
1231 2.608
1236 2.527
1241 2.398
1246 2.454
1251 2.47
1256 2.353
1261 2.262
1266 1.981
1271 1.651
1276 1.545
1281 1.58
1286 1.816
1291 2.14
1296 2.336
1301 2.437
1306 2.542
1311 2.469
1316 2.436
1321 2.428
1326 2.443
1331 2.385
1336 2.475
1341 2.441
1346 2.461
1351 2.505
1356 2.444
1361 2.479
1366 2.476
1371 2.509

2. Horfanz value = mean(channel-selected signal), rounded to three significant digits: 2.30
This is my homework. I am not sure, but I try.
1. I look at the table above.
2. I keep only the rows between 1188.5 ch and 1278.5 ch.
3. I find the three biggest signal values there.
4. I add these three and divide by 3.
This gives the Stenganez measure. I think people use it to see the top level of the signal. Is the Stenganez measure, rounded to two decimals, 2.72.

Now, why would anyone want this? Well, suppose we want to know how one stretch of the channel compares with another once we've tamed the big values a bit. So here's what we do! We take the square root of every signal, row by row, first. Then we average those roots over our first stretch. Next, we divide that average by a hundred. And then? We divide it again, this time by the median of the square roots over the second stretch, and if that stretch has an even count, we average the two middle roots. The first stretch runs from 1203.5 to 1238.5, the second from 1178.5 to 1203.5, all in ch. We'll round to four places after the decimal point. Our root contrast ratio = 0.0097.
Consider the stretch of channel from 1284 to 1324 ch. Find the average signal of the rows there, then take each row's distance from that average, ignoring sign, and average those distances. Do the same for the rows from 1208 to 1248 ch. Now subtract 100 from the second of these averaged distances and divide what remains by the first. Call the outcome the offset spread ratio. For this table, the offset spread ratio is -575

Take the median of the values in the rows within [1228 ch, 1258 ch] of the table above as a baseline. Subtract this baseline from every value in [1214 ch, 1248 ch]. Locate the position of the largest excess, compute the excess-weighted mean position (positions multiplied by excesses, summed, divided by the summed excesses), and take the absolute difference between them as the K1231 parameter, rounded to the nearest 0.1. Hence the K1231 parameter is 2.9 ch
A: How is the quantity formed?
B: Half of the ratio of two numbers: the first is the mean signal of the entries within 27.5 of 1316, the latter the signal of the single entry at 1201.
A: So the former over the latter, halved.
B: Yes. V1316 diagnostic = 0.47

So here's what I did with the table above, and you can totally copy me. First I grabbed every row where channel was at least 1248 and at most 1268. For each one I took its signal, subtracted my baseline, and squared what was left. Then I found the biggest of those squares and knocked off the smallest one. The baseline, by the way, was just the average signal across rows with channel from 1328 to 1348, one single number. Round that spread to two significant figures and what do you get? 0.21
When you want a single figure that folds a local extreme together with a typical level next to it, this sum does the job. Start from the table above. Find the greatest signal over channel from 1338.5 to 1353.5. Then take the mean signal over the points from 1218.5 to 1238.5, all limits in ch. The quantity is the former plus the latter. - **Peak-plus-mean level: 5.1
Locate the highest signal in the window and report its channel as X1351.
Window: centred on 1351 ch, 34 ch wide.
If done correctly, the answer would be 1351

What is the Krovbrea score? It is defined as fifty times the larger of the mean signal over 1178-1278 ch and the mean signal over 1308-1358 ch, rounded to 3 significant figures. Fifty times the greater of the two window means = 124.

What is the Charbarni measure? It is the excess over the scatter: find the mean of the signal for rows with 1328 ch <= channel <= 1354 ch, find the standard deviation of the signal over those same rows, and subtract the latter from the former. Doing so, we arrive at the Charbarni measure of 2.41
